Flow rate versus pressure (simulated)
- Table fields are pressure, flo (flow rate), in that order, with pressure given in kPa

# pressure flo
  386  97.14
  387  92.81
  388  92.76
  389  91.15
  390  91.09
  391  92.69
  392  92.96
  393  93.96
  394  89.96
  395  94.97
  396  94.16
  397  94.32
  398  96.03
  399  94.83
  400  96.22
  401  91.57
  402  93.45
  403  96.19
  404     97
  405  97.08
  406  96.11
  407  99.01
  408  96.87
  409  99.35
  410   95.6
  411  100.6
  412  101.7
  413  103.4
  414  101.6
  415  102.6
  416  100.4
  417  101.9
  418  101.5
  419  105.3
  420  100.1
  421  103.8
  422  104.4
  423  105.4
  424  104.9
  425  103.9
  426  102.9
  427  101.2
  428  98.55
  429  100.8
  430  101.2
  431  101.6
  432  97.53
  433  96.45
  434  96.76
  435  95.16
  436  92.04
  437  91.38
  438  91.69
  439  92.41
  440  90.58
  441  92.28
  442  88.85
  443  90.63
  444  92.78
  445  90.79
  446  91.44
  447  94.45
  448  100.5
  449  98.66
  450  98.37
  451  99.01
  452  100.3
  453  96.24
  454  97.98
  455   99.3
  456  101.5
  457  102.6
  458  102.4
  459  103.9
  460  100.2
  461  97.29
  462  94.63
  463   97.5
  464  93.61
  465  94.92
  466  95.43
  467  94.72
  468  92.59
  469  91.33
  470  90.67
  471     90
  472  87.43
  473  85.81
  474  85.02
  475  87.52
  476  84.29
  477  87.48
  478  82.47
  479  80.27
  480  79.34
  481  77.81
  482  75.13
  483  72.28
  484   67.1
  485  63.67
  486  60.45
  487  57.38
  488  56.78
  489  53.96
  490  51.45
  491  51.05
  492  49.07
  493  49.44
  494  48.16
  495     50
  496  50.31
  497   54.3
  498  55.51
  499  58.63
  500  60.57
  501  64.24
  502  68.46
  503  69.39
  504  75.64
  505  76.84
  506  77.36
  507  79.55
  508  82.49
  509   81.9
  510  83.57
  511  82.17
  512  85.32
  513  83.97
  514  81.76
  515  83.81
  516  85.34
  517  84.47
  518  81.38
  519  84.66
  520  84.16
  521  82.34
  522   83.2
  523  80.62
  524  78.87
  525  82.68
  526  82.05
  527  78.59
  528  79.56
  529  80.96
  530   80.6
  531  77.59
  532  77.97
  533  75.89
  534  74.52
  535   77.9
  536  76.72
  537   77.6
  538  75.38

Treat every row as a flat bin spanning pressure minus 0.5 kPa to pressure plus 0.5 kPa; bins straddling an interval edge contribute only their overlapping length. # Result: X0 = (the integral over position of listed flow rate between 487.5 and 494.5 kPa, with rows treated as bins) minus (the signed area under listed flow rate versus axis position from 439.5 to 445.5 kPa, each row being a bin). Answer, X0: -186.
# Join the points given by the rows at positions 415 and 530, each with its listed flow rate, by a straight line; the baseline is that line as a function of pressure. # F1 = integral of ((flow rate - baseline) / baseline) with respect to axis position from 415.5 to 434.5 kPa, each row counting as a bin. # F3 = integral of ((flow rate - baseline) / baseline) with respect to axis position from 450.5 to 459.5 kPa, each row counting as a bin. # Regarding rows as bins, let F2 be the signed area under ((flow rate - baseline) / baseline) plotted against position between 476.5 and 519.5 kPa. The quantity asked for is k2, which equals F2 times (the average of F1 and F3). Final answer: -3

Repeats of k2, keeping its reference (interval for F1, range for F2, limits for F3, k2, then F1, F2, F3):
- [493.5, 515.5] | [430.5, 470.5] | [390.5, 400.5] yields 0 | -3.8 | 0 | -1.2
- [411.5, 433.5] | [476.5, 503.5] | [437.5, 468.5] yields -2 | 0.2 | -8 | 0.3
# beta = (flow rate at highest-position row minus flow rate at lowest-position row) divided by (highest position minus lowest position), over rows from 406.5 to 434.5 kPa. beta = -0.1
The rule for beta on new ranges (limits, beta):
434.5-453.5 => 0.1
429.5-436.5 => -1.5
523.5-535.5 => -0.1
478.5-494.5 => -2.1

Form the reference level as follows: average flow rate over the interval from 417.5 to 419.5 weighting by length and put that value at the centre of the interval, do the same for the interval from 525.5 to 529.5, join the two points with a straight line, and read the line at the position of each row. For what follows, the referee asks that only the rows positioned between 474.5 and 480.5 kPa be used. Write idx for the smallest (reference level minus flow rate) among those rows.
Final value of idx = 4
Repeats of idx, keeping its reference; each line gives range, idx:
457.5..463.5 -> -9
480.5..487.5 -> 12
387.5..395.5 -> 13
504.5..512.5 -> -2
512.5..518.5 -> -3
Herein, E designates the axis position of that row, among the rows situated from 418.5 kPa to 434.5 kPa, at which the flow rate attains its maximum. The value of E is 423 kPa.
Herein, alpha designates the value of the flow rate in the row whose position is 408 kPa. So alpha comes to 96.87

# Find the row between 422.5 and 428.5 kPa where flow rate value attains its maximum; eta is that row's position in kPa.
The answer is 423 kPa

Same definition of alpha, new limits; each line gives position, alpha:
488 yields 56.78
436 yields 92.04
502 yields 68.46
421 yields 103.8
